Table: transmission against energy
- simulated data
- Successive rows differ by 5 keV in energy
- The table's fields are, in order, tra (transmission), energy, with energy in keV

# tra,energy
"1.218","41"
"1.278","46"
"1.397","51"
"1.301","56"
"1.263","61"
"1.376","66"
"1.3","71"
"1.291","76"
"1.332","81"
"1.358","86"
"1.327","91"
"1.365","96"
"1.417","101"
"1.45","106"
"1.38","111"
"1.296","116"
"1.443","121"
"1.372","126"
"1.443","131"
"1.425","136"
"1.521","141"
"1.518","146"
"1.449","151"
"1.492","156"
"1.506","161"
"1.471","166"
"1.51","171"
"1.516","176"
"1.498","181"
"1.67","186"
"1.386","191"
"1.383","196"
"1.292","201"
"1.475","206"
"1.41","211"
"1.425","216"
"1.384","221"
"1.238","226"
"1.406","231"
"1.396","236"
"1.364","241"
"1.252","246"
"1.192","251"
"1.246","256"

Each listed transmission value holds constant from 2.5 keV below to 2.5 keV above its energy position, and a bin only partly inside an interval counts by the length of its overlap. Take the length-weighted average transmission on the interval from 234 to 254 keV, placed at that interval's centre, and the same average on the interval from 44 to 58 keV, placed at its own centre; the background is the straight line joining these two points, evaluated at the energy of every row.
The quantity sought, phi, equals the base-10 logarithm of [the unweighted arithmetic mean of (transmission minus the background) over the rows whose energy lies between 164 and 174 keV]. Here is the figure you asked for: -0.7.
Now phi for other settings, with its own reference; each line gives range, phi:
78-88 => -1.7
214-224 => -1.0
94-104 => -1.2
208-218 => -0.9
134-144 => -0.8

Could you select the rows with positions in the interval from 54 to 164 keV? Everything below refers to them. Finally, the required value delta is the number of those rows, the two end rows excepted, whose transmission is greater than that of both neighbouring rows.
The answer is 6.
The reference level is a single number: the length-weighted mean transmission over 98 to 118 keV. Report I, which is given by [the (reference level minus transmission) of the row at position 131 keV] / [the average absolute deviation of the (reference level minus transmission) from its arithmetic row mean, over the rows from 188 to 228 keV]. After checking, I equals -1.0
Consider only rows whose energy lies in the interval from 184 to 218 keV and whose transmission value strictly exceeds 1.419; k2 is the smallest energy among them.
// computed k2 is 186 keV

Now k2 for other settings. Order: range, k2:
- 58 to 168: 106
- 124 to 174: 131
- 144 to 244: 146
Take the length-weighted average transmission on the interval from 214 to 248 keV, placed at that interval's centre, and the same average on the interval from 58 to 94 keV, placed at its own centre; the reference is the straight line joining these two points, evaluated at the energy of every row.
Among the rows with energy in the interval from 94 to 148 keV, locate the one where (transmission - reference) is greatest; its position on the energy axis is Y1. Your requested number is 141 keV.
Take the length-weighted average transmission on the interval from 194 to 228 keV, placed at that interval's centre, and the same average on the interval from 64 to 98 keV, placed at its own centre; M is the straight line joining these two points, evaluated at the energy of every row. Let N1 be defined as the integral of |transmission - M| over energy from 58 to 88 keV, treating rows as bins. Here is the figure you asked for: 1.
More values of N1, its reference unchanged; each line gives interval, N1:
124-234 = 11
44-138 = 5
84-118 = 2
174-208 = 4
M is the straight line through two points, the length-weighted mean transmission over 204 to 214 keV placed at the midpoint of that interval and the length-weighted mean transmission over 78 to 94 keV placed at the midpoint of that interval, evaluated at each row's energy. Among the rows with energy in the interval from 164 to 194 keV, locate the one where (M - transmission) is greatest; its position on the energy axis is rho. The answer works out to 191 keV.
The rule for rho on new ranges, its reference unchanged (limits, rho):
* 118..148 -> 126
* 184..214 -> 201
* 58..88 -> 61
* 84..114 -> 91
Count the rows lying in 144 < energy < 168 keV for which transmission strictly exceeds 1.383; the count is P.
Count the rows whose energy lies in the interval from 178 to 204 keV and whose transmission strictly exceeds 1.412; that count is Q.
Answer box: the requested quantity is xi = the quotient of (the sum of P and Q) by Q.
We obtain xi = 3.5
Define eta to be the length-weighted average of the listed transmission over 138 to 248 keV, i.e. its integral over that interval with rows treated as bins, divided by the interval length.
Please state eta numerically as 1.44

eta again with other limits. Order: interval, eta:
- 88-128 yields 1.38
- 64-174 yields 1.41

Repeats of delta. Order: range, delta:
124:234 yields 7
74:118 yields 2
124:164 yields 2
